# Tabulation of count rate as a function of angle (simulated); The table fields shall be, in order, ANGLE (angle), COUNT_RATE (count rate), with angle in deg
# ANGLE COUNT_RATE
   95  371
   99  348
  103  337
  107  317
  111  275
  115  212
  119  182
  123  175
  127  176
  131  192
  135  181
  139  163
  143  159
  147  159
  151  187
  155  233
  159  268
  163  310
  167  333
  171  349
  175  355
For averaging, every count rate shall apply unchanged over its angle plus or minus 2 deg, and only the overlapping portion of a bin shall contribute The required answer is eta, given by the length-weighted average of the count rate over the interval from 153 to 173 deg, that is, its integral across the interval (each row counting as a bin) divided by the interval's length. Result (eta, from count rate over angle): 299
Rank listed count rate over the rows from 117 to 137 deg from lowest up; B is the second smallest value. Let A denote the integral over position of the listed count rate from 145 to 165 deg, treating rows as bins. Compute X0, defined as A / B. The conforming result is 26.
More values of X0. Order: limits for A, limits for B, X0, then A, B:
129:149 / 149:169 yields 15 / 3416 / 233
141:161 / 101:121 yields 19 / 4024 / 212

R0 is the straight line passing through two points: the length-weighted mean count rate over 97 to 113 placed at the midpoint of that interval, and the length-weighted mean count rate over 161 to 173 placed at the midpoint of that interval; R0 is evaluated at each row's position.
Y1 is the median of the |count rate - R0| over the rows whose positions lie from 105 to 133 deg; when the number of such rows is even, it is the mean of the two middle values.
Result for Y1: 132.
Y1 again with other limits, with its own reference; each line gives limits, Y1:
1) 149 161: 95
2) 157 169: 20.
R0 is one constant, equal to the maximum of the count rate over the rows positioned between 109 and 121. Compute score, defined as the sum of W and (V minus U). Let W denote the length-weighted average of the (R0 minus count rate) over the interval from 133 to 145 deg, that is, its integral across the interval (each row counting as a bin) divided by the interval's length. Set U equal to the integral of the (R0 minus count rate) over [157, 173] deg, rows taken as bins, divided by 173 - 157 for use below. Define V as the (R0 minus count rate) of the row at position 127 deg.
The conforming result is 246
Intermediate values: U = -40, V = 99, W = 107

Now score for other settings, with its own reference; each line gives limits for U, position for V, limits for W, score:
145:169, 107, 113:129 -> 20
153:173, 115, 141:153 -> 193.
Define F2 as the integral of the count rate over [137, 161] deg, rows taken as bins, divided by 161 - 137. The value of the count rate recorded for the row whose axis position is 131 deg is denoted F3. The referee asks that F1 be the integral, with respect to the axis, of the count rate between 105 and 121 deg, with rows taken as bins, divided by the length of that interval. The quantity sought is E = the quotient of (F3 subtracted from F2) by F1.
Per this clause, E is 0.0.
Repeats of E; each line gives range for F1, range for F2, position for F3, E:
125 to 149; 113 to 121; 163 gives -0.7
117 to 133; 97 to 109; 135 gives 0.8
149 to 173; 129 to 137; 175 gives -0.6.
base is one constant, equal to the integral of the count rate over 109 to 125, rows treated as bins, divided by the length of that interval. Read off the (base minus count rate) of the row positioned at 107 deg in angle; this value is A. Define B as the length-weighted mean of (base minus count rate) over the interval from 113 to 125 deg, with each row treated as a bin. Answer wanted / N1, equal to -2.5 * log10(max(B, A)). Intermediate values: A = -106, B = 21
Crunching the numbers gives -3.32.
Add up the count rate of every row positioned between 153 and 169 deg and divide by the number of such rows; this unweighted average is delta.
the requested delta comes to 286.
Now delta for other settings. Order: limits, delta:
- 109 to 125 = 211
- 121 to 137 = 181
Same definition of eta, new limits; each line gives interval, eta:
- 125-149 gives 172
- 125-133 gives 184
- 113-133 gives 187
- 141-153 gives 168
